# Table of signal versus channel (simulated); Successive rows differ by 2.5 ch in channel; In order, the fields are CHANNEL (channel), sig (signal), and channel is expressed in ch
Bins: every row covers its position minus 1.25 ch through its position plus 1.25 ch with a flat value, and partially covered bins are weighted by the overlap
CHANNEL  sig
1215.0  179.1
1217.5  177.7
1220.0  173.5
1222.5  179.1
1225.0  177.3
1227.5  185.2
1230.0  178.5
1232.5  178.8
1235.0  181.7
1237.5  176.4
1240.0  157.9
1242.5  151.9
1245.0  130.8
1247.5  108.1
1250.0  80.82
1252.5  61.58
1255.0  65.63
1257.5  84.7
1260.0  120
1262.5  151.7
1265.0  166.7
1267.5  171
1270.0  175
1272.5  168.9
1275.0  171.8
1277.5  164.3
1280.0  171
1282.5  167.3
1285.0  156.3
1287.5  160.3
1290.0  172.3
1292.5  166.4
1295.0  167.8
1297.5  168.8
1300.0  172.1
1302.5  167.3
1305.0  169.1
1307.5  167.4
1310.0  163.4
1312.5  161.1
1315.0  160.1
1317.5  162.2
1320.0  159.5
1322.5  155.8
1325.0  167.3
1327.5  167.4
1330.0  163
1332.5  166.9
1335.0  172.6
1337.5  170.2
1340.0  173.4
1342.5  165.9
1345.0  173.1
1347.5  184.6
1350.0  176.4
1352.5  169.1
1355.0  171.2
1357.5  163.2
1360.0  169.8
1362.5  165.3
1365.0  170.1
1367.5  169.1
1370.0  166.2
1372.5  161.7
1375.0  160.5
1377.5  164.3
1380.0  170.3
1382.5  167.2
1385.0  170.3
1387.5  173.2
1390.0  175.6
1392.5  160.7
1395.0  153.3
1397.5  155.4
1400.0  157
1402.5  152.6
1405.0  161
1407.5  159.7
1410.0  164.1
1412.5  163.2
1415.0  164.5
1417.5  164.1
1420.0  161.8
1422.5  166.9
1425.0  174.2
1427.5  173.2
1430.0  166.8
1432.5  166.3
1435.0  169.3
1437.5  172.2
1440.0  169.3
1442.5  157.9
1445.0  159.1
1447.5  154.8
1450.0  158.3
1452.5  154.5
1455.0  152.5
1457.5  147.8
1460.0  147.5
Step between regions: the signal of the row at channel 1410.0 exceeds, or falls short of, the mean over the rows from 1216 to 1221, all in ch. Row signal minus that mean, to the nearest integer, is -12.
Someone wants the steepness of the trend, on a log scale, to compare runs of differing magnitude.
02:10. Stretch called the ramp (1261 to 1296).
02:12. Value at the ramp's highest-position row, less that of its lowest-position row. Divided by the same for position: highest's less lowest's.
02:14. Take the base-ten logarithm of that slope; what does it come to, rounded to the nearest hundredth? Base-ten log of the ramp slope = -0.31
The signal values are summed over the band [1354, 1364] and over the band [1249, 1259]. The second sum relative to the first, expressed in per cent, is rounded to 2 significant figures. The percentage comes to 44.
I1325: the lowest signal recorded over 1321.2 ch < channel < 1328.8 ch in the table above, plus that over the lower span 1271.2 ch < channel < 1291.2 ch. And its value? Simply 312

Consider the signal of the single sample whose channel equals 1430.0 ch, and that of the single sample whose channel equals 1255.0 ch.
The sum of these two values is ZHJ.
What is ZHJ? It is 232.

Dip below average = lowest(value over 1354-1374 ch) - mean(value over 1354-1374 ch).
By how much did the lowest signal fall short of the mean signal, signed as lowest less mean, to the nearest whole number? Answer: -5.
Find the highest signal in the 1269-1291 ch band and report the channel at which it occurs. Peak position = 1270.0 ch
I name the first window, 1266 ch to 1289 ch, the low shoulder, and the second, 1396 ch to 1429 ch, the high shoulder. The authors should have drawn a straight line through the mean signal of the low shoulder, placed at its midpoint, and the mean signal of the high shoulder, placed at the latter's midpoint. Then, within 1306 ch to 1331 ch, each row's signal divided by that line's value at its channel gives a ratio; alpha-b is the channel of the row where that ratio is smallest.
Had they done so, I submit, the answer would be 1322.5 ch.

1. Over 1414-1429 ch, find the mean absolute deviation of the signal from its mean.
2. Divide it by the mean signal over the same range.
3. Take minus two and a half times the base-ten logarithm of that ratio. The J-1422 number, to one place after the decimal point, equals 4.0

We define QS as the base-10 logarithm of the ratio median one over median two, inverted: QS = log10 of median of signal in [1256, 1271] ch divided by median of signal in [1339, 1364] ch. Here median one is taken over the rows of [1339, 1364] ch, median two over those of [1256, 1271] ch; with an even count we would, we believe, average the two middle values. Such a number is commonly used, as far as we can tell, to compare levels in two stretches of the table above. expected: -0.030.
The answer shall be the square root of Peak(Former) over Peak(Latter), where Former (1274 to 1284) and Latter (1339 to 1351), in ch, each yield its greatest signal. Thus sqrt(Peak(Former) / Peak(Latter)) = 0.965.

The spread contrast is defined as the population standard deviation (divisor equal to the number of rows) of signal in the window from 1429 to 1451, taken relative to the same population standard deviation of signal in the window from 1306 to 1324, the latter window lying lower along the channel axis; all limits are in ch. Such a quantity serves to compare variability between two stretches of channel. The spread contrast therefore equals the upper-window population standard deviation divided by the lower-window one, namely 1.8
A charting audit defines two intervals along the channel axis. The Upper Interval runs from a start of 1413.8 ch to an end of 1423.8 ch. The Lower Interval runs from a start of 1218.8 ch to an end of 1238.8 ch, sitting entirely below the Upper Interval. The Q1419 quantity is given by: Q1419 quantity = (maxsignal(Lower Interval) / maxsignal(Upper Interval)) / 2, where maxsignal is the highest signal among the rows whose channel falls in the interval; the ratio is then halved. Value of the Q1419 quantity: 0.555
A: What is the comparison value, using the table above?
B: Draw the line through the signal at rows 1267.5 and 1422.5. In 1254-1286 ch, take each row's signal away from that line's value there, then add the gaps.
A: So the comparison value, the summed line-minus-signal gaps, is 288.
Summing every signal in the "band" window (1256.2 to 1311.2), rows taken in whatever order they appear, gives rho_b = 3544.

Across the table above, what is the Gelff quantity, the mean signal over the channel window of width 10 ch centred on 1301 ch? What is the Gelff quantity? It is 169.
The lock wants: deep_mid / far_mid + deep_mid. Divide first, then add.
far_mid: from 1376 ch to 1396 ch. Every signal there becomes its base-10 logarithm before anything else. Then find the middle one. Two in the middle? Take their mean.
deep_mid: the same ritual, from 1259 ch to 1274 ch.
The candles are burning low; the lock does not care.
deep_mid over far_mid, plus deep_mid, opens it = 3.22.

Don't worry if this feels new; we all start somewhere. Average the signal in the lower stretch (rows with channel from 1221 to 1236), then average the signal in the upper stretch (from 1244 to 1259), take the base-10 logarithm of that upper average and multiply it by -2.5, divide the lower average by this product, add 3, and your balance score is -34.0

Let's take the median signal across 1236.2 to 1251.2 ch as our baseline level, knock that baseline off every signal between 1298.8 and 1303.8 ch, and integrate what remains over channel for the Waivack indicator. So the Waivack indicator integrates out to 142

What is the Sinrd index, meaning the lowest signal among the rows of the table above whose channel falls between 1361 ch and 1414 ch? 152.6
